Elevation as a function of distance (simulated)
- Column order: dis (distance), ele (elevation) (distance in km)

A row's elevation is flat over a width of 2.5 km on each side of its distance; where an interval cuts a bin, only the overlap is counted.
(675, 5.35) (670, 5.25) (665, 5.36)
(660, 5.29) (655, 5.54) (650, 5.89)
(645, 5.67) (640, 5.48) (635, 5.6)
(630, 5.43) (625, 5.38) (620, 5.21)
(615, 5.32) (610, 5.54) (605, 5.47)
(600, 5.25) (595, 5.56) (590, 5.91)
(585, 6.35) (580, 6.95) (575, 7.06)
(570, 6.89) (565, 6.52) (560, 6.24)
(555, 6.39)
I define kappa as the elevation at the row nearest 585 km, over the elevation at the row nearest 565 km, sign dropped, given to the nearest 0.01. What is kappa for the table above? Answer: 0.97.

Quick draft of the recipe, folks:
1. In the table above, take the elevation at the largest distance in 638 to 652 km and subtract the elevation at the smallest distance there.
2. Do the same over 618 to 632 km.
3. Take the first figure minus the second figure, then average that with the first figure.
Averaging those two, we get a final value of 0.30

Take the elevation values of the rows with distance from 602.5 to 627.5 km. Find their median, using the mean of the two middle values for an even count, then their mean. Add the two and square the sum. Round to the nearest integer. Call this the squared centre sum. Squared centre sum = 116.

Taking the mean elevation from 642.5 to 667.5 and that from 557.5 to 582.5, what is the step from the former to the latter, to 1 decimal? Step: 1.2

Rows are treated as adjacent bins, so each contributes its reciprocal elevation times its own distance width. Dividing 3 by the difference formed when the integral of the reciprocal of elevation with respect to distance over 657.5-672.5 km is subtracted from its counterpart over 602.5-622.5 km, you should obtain 3.4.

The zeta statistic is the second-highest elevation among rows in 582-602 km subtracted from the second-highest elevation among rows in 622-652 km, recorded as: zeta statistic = -0.2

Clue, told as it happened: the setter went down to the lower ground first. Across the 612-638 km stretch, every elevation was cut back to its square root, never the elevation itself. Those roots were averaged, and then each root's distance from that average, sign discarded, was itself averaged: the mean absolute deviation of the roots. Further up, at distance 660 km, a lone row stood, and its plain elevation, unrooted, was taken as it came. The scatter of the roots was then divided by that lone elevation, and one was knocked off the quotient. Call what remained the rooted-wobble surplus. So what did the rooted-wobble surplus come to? -0.996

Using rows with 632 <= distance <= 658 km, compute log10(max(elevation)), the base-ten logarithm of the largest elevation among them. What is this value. 0.77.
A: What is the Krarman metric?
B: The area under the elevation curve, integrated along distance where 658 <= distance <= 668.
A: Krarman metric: 53.2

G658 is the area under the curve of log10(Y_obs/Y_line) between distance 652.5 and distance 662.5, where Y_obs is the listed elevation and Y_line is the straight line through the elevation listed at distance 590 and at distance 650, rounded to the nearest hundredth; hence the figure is -0.36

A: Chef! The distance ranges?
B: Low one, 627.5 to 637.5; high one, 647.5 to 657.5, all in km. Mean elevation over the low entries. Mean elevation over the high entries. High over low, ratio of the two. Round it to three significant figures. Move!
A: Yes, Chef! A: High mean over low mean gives 1.04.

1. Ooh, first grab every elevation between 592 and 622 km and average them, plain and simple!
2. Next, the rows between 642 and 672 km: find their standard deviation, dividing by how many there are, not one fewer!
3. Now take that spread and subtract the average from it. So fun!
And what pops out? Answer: -5.2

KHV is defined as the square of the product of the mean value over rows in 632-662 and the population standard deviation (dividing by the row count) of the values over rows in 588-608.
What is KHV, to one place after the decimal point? 1.8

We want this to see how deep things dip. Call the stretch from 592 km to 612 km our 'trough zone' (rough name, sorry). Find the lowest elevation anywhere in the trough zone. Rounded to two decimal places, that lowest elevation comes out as 5.25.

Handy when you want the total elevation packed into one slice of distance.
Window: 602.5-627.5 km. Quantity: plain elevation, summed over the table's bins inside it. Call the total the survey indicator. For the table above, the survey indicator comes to 27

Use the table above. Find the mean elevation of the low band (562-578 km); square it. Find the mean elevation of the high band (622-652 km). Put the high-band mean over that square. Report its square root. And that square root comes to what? 0.346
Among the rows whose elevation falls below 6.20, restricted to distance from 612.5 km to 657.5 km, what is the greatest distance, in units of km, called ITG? 655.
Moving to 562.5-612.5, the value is 610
